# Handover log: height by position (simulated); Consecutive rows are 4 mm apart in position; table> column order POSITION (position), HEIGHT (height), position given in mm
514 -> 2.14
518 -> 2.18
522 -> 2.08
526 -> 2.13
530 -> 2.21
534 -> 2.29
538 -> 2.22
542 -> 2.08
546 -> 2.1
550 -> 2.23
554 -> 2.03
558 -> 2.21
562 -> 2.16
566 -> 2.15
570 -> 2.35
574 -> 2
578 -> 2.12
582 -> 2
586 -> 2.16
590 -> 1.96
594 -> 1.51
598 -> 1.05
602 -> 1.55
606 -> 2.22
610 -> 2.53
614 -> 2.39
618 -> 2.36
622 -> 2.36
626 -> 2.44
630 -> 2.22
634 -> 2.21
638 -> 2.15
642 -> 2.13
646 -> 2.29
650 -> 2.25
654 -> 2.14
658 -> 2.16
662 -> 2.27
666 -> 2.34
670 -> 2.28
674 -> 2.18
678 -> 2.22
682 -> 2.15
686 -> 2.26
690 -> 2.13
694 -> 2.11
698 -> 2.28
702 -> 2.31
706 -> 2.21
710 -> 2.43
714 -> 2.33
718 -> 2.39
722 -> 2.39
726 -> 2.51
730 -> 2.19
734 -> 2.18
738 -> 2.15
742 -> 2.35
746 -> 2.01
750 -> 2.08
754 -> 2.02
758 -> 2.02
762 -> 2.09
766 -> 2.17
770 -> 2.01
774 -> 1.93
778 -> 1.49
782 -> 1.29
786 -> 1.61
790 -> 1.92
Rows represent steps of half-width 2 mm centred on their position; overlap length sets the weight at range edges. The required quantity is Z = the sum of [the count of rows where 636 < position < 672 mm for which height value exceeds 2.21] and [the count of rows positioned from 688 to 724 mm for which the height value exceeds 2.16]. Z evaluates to 12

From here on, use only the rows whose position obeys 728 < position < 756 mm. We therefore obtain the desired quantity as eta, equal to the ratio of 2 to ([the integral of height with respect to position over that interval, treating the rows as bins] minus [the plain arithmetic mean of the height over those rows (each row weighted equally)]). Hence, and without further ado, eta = 0.0346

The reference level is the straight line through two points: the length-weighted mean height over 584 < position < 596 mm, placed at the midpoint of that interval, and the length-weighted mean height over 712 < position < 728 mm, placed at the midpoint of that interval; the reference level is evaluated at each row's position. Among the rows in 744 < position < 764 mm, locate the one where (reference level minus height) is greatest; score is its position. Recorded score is 758 mm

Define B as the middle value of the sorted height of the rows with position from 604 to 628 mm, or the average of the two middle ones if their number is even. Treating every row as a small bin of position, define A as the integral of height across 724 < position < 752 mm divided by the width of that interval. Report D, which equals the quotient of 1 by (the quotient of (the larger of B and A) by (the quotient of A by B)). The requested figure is 0.392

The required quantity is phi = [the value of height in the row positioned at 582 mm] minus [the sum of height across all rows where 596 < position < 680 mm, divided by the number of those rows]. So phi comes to -0.18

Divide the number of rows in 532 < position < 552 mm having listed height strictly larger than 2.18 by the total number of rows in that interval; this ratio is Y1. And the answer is 0.6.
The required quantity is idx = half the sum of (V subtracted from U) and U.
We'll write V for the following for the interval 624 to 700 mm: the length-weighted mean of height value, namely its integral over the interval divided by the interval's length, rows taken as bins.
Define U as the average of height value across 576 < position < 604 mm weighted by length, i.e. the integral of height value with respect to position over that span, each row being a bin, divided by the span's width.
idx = 0.65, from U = 1.76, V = 2.22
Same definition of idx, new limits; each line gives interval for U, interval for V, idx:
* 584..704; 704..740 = 1.00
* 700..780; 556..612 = 1.16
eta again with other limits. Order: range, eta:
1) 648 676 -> 0.0332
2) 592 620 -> 0.0381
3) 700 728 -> 0.0313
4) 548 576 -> 0.0343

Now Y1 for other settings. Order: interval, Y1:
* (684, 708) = 0.7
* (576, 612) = 0.2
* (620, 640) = 0.8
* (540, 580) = 0.3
